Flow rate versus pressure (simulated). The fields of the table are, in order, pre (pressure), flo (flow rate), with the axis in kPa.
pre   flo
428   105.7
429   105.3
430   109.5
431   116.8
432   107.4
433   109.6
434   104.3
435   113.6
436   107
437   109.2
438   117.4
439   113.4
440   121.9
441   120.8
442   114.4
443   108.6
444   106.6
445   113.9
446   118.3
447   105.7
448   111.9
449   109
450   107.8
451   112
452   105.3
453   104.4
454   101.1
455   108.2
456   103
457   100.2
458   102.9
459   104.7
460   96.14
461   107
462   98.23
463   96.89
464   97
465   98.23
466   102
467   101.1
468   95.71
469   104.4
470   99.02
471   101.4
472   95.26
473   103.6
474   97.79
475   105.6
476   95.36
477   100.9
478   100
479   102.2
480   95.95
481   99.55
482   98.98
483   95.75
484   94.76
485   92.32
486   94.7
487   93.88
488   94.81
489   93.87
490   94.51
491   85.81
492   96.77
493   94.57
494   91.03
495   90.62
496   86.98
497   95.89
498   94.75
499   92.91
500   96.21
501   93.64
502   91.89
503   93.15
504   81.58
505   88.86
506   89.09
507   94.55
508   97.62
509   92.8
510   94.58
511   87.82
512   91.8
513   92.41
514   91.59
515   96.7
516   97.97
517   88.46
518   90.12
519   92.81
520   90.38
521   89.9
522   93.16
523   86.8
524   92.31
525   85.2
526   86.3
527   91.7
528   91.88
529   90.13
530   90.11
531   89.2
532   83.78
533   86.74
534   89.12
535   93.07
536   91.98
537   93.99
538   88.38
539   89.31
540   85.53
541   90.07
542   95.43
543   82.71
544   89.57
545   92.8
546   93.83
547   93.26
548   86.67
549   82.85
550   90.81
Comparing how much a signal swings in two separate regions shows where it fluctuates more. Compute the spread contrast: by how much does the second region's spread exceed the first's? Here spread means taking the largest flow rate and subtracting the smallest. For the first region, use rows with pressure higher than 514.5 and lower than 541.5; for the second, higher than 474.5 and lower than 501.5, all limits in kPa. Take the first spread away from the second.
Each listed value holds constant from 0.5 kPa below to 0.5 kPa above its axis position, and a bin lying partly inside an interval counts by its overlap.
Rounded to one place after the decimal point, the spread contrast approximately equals 5.6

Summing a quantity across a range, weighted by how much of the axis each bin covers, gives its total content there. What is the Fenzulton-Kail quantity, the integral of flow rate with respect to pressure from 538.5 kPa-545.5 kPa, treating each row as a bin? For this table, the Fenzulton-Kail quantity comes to 625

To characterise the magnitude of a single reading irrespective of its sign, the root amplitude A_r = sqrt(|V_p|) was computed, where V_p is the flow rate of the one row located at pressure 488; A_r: 9.7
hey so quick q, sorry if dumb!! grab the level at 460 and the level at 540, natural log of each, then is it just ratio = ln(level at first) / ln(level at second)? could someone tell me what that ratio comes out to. 1.026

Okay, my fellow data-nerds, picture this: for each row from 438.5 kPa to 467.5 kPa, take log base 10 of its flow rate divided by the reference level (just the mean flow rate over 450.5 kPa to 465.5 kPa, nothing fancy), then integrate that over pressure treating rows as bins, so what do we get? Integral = 0.5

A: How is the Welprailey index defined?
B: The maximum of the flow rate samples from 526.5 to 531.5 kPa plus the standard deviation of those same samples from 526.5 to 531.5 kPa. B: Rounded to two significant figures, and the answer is 93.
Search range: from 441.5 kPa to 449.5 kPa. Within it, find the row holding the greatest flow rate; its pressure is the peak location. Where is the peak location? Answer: 446 kPa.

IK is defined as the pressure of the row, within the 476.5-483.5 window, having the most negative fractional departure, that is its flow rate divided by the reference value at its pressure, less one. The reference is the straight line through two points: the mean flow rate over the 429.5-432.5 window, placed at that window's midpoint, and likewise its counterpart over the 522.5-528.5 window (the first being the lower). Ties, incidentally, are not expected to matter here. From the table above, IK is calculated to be 480 kPa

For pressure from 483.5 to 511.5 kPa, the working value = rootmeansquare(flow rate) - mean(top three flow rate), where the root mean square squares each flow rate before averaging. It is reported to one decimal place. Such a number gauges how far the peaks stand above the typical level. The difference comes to -4.3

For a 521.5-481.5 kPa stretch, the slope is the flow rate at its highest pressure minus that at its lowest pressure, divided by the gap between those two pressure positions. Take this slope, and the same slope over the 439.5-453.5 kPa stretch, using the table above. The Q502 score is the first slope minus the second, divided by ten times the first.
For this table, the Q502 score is -0.48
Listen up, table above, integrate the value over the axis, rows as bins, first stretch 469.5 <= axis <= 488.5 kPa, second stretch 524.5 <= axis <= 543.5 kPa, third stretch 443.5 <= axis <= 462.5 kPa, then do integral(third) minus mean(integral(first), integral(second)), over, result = 238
